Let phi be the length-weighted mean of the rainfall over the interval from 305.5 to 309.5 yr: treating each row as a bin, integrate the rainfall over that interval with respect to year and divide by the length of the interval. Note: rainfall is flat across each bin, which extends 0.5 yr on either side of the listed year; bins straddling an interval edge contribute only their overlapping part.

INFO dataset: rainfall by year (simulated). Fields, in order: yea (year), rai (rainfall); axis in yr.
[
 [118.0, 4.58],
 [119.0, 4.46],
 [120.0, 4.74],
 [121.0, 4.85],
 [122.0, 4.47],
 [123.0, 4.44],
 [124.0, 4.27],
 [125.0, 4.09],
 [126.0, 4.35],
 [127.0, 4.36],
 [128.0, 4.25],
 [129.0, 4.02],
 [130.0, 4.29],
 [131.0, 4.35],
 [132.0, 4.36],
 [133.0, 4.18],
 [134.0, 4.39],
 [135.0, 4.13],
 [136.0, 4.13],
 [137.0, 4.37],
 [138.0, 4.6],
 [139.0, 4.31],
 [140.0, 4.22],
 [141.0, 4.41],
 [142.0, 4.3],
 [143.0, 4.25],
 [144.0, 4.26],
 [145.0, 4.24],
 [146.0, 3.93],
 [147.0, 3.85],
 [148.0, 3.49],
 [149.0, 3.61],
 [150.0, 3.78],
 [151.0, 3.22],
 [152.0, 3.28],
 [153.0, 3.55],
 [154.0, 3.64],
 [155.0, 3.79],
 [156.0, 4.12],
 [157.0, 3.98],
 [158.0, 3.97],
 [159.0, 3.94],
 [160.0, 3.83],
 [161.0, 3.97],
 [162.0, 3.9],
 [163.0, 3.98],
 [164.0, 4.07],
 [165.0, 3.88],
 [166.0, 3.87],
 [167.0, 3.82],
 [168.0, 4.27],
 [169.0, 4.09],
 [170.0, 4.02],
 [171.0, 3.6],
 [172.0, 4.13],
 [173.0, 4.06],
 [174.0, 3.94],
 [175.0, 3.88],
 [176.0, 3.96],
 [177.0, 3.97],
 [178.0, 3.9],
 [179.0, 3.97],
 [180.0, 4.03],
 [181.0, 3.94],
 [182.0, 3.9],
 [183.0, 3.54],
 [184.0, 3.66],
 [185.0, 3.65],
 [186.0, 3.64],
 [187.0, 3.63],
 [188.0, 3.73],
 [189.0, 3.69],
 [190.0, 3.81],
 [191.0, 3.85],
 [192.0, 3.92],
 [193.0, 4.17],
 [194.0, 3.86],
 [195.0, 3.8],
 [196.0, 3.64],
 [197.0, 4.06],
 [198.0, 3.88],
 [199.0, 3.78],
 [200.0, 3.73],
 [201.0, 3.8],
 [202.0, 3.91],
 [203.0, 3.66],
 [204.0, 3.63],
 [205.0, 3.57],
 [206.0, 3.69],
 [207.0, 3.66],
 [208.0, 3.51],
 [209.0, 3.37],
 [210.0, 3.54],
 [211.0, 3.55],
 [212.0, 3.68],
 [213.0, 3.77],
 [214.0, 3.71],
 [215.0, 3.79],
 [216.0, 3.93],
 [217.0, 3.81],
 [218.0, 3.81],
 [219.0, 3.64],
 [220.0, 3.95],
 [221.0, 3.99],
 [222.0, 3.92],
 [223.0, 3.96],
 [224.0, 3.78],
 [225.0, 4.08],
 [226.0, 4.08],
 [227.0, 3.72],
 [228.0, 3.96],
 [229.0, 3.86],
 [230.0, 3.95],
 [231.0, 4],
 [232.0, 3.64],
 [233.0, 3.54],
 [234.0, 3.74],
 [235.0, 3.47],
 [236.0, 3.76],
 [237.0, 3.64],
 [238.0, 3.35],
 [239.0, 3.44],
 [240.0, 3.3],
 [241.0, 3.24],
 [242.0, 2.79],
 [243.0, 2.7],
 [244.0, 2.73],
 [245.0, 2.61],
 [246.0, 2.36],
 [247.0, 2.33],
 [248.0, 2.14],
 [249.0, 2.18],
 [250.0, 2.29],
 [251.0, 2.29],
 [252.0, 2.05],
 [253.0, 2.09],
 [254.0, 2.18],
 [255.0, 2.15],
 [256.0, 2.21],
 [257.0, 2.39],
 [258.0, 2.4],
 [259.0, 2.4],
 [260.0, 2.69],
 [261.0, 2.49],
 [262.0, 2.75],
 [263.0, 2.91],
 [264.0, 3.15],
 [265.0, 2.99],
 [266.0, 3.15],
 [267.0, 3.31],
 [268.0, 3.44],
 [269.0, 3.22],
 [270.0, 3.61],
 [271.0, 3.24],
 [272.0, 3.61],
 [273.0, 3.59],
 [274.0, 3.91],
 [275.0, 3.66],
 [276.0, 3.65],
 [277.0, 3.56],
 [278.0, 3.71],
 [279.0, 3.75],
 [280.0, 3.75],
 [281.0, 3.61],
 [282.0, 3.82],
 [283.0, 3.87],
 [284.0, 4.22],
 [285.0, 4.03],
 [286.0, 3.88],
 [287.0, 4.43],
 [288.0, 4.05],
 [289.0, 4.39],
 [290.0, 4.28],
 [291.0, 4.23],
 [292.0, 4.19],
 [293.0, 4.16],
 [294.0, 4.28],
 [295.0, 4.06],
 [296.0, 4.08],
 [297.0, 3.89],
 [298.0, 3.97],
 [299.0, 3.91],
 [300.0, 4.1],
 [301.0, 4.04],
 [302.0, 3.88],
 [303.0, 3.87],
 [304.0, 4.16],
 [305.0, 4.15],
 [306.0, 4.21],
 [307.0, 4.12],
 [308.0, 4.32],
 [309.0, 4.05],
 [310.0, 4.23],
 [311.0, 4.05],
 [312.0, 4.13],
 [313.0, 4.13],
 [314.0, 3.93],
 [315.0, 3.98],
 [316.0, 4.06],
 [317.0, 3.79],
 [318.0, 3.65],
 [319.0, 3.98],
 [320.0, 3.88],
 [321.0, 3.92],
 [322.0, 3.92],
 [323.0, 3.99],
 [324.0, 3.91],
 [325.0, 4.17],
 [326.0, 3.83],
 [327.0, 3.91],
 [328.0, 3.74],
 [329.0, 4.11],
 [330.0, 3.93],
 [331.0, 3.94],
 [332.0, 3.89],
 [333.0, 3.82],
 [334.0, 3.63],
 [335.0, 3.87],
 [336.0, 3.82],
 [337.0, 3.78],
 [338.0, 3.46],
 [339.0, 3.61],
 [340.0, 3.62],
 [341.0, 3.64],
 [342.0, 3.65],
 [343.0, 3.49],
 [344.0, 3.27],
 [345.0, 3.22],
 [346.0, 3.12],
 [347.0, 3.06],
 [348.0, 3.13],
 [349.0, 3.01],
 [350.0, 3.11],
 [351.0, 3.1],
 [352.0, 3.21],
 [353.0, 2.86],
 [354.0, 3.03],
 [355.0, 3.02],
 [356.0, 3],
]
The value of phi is 4.2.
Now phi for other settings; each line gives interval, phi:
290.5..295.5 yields 4.2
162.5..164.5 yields 4.0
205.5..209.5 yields 3.6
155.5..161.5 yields 4.0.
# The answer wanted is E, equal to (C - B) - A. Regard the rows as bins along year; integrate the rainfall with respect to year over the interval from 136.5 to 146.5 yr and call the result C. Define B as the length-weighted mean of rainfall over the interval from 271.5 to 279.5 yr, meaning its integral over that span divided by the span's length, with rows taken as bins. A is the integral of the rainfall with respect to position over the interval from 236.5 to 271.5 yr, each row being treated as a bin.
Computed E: -57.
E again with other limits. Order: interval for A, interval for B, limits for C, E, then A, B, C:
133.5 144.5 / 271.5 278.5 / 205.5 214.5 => -19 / 47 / 3.67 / 32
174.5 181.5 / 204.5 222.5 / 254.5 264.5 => -6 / 28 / 3.72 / 26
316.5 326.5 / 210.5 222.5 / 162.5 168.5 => -19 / 39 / 3.80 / 24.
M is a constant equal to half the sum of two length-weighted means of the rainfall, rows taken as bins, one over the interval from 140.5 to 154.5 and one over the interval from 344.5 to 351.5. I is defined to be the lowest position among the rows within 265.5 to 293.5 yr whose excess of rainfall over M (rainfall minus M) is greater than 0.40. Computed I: 274.0 yr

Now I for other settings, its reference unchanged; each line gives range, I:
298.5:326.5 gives 299.0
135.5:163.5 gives 136.0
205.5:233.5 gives 216.0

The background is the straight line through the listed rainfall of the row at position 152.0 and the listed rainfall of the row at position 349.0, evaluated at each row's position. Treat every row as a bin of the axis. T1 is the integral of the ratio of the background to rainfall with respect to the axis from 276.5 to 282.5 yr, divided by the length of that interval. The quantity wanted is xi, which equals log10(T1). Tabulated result -0.076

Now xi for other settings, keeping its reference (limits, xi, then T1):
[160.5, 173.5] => -0.085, 0.822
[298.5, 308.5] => -0.122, 0.755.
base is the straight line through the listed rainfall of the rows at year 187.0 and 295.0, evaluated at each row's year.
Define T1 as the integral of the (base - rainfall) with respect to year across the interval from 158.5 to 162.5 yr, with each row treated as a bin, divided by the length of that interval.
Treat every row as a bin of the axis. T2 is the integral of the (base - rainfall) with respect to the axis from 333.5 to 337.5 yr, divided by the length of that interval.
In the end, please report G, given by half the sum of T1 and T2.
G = 0.0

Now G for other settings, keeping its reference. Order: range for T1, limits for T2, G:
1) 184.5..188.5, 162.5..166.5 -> -0.2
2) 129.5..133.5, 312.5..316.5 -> -0.4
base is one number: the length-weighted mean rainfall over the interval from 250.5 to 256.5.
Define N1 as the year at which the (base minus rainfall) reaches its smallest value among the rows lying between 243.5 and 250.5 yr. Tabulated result 244.0 yr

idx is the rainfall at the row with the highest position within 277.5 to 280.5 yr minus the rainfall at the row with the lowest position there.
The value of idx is 0.04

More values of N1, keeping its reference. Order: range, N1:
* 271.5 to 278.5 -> 274.0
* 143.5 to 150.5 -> 144.0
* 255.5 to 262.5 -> 262.0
